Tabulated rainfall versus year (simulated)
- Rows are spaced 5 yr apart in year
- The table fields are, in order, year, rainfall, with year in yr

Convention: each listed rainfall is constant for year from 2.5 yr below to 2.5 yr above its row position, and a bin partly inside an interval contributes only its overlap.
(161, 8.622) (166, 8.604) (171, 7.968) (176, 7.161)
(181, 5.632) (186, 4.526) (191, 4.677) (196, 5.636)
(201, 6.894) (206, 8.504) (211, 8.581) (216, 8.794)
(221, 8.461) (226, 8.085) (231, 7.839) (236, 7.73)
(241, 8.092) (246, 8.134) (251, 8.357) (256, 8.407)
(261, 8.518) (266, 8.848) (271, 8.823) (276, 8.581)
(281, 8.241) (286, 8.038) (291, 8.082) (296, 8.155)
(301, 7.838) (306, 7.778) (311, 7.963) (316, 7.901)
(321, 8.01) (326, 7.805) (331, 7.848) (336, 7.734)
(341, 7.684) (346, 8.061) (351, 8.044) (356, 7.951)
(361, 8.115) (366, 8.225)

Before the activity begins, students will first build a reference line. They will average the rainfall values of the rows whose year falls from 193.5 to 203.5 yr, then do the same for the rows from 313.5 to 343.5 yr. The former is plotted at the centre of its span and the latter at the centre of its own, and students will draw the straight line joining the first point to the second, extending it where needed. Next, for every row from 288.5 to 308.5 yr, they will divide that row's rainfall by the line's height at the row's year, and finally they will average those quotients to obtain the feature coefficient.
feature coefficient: 1.07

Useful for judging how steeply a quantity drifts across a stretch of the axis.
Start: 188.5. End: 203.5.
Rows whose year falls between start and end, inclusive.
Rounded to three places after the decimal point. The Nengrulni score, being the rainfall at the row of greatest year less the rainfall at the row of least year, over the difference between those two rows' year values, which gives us 0.222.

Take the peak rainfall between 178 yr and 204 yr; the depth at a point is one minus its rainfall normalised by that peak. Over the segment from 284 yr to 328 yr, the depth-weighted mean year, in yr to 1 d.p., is 305.2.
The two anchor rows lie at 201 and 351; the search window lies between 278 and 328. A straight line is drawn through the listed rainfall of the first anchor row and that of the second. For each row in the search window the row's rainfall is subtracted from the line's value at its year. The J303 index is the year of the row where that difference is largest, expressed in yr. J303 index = 326 yr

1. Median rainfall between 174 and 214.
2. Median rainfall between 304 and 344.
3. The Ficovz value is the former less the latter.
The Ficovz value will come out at -1.6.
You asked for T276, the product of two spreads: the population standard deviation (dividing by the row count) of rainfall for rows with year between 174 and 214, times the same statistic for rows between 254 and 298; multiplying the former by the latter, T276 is 0.427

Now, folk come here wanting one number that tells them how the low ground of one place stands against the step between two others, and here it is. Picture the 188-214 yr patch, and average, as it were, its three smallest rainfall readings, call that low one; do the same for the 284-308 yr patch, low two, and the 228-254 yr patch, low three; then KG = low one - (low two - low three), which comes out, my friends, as 5.7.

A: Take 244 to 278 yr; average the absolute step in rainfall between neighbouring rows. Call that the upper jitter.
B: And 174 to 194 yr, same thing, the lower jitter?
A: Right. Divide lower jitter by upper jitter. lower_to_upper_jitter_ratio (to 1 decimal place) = 5.7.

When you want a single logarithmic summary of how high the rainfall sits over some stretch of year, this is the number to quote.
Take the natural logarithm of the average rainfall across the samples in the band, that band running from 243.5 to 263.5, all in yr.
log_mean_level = 2.12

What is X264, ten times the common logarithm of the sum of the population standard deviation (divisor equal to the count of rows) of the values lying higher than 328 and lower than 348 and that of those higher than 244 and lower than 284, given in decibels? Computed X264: -4.1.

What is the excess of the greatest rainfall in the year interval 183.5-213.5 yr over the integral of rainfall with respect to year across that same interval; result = -186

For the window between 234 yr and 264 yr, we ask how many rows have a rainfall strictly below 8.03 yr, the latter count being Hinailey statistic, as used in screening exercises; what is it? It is 1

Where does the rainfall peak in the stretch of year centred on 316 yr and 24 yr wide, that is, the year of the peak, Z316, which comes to 321 yr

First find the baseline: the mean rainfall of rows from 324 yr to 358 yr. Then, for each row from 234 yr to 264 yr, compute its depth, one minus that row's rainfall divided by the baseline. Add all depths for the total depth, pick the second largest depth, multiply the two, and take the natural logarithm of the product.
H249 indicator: -5.0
